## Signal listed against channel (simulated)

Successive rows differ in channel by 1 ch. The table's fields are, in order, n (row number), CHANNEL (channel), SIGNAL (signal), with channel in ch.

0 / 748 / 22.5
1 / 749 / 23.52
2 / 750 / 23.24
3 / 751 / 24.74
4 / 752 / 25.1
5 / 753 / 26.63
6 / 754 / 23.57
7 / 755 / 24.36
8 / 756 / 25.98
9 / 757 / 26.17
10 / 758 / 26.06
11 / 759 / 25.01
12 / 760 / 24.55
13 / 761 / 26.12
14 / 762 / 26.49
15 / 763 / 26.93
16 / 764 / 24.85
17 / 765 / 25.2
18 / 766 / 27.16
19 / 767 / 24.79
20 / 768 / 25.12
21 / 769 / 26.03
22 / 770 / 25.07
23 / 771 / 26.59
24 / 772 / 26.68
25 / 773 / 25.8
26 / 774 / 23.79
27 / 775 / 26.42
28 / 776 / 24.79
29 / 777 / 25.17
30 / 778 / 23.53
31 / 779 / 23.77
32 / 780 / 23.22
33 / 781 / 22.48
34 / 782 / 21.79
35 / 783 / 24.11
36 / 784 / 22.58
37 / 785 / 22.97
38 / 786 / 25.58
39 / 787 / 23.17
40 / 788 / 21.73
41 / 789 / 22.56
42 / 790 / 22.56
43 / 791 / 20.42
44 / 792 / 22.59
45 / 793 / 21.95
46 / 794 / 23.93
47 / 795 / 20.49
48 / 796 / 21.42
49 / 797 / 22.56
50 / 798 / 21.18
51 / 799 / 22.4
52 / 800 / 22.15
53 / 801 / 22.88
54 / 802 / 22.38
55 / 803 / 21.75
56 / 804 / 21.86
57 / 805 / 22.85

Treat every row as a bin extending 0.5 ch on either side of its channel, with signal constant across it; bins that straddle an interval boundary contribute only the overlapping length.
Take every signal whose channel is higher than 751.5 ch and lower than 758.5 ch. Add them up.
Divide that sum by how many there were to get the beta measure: 25.4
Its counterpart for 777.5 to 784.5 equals 23.1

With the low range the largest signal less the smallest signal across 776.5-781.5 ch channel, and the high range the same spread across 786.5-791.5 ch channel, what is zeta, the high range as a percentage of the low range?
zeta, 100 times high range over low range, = 102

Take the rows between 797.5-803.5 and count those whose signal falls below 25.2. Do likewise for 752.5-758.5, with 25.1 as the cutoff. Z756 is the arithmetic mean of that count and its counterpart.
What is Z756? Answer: 4.0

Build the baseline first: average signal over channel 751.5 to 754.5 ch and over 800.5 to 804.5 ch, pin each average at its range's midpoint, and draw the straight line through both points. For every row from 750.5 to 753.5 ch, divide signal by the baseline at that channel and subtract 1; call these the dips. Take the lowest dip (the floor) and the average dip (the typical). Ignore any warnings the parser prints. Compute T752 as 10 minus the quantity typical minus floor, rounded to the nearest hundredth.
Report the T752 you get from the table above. 9.97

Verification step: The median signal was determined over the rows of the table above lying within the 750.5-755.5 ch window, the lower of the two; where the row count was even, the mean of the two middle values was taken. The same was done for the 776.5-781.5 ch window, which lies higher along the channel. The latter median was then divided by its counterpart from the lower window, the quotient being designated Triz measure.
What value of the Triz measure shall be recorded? 0.95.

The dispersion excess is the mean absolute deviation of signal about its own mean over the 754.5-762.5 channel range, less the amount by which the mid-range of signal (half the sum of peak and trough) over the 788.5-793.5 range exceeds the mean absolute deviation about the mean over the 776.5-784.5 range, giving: -19.98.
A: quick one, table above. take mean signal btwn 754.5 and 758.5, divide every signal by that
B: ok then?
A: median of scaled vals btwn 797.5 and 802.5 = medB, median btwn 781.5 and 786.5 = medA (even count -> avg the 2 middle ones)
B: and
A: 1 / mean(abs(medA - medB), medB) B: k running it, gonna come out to 2.23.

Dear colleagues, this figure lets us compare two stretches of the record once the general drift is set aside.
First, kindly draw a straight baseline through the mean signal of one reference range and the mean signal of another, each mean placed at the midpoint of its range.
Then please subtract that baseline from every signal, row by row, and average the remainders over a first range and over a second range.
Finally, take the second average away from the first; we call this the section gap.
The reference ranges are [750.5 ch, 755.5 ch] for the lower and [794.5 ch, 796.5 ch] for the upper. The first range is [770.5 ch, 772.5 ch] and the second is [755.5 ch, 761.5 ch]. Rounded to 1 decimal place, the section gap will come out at 2.2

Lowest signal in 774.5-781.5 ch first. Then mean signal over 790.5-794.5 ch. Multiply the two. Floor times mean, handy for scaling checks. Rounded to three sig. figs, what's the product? 500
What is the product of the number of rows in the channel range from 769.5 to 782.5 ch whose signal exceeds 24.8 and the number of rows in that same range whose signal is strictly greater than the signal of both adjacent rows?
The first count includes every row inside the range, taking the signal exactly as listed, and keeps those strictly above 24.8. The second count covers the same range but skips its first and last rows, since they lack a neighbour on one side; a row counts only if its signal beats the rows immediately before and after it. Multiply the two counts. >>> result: 24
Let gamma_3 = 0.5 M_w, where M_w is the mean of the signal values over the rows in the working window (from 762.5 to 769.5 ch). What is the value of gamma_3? 12.9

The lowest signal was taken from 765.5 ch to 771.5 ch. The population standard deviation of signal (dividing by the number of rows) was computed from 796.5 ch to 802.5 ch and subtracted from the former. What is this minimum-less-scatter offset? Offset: 24.3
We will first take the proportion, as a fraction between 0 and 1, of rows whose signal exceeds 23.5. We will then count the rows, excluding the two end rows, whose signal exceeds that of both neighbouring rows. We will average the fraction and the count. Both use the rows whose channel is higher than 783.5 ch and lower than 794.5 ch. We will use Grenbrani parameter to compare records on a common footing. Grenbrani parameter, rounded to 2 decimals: 1.09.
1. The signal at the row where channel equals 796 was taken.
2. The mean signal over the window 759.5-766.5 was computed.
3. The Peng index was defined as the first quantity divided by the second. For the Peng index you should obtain 0.83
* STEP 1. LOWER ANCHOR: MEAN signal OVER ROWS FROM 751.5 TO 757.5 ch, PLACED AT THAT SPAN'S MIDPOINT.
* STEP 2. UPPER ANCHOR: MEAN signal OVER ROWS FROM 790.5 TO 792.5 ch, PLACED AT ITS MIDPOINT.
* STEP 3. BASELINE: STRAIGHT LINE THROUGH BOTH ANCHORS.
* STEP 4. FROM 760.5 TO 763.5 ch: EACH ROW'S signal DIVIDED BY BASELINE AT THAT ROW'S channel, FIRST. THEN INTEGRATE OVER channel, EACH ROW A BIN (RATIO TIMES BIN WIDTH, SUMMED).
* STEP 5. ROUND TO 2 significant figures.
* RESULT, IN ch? 3.2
